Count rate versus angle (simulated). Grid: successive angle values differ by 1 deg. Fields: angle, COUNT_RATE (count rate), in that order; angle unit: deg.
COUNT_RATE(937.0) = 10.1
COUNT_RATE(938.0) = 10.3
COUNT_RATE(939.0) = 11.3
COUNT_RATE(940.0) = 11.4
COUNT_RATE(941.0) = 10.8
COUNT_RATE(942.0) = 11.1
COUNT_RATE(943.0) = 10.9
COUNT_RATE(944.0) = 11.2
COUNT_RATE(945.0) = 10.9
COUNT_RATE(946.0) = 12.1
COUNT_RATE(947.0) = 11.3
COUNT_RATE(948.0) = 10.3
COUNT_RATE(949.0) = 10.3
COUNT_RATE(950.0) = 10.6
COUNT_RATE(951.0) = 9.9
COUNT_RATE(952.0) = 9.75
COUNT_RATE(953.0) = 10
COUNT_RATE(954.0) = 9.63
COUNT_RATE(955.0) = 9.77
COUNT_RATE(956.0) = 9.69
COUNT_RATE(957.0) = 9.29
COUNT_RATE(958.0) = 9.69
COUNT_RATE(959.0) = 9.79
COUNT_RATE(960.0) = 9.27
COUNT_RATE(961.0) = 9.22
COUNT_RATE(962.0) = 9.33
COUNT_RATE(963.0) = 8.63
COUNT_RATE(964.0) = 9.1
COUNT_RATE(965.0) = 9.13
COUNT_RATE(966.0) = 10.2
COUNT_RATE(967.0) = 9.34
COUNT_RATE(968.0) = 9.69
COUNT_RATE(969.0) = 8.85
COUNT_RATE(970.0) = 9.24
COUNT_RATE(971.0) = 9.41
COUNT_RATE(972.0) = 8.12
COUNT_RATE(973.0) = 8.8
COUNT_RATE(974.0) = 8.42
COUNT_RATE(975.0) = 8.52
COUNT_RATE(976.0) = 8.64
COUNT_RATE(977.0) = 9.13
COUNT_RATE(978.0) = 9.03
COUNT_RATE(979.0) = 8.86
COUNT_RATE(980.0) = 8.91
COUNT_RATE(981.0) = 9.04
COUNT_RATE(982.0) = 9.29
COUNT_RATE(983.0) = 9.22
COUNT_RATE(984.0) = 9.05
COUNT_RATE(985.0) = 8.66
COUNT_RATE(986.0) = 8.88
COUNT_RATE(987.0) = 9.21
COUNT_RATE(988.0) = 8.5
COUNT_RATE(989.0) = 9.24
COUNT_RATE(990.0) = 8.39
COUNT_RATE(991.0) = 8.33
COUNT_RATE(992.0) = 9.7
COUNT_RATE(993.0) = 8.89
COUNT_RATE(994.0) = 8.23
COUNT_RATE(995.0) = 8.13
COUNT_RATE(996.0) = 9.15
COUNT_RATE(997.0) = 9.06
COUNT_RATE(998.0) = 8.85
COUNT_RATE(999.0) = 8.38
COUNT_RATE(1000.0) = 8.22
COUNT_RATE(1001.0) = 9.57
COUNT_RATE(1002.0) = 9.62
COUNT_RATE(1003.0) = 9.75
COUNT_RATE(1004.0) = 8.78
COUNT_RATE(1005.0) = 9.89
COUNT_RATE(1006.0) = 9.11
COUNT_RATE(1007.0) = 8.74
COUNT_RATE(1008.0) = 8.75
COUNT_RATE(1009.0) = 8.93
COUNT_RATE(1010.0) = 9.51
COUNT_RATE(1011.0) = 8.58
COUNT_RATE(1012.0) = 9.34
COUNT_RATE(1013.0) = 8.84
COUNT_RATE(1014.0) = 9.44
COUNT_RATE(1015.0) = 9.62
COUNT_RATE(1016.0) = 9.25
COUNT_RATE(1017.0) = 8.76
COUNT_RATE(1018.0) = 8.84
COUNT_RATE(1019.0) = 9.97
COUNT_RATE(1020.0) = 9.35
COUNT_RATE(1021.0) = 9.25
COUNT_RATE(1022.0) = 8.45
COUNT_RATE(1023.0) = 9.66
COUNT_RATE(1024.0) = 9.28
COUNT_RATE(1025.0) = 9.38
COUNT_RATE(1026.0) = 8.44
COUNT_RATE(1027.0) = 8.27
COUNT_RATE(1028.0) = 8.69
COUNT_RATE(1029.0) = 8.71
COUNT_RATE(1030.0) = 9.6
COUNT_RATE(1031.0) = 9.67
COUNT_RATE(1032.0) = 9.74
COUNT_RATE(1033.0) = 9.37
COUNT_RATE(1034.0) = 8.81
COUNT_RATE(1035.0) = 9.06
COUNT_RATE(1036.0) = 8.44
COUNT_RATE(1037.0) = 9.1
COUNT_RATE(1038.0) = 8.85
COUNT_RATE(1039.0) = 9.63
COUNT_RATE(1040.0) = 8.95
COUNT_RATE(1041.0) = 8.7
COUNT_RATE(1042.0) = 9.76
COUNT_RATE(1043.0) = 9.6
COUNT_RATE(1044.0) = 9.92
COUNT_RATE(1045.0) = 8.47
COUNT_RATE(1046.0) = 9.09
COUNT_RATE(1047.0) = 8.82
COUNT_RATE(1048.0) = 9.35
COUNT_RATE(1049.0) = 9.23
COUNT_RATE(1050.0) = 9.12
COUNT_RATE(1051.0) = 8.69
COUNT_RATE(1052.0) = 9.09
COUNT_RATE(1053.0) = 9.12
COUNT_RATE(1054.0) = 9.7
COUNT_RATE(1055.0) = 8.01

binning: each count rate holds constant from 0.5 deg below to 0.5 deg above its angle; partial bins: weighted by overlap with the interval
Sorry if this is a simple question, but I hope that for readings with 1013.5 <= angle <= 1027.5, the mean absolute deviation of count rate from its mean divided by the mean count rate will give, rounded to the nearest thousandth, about 0.046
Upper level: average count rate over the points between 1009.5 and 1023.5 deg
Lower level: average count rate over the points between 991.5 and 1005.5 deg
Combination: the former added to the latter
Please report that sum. 18.2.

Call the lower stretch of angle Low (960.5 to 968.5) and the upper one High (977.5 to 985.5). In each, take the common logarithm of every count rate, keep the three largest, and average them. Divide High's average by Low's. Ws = 0.97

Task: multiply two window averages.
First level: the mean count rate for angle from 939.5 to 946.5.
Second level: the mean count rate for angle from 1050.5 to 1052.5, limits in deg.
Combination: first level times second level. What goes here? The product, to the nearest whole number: 100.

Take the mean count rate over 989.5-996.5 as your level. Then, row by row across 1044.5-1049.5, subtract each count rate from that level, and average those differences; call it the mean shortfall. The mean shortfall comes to -0.30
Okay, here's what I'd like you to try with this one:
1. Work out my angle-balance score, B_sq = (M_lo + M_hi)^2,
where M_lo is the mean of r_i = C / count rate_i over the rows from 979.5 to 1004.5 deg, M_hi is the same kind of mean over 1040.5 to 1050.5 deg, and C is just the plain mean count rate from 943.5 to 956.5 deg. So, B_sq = 5.31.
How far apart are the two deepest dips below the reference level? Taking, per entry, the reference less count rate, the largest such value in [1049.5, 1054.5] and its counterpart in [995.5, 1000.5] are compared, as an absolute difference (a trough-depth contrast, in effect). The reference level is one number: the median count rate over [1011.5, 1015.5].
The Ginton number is 0.47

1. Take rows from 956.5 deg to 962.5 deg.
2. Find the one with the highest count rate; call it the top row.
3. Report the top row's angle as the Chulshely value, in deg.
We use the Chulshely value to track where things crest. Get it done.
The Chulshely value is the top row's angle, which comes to 959.0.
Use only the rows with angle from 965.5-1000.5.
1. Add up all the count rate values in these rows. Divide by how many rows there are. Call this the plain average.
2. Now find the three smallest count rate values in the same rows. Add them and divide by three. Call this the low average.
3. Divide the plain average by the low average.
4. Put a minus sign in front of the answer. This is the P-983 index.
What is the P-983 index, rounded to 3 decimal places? -1.091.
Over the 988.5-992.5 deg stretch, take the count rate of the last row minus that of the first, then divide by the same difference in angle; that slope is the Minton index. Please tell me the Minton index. 0.153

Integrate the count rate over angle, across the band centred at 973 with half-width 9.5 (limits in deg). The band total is 171.7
